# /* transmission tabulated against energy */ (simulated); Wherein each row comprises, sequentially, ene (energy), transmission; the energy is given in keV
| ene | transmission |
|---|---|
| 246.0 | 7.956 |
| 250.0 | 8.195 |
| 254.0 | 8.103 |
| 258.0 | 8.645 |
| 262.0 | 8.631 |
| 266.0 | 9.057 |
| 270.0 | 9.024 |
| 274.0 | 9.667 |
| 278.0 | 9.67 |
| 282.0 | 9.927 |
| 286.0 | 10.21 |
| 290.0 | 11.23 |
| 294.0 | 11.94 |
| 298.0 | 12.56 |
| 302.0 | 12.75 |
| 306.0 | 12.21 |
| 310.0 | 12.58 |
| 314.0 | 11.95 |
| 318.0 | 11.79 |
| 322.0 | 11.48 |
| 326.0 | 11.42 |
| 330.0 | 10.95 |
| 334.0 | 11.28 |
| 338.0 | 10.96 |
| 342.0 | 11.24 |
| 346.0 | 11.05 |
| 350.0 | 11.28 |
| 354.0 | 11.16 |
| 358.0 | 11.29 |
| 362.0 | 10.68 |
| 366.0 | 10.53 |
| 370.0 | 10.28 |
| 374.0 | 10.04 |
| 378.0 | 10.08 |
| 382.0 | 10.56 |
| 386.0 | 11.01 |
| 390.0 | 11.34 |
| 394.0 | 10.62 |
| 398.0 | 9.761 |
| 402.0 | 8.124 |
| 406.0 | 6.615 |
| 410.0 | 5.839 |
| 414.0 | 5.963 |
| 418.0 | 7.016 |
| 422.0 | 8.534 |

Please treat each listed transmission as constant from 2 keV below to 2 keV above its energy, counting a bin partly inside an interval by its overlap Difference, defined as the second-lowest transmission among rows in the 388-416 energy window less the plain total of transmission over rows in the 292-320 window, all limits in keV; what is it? -80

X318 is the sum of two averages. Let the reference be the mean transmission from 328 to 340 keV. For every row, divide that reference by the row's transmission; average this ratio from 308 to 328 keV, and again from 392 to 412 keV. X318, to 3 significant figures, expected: 2.36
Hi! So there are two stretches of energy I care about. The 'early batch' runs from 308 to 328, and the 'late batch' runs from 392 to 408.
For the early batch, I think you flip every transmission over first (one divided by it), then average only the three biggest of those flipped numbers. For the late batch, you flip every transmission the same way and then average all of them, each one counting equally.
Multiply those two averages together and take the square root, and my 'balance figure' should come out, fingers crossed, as 0.101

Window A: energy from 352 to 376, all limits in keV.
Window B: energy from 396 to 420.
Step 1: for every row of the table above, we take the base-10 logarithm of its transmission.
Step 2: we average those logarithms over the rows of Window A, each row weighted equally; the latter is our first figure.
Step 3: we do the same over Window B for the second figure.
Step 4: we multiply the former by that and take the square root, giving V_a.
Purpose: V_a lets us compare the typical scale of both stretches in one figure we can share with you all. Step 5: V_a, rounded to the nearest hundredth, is 0.94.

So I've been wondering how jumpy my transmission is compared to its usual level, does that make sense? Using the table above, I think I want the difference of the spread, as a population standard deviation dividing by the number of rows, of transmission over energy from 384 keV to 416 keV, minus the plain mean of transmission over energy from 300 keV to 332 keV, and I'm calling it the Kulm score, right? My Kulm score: -9.7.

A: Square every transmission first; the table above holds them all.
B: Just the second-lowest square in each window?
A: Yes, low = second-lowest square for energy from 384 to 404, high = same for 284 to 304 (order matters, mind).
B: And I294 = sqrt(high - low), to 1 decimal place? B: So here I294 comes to 5.6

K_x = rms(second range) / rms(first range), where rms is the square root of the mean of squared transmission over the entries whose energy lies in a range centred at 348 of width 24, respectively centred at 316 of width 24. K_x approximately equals 0.9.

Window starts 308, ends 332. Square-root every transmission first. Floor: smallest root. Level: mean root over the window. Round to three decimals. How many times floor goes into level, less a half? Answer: 0.533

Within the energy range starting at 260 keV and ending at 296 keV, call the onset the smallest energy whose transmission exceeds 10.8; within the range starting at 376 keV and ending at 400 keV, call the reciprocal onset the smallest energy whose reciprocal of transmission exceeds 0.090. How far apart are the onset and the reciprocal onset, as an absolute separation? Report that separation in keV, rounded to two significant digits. 88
